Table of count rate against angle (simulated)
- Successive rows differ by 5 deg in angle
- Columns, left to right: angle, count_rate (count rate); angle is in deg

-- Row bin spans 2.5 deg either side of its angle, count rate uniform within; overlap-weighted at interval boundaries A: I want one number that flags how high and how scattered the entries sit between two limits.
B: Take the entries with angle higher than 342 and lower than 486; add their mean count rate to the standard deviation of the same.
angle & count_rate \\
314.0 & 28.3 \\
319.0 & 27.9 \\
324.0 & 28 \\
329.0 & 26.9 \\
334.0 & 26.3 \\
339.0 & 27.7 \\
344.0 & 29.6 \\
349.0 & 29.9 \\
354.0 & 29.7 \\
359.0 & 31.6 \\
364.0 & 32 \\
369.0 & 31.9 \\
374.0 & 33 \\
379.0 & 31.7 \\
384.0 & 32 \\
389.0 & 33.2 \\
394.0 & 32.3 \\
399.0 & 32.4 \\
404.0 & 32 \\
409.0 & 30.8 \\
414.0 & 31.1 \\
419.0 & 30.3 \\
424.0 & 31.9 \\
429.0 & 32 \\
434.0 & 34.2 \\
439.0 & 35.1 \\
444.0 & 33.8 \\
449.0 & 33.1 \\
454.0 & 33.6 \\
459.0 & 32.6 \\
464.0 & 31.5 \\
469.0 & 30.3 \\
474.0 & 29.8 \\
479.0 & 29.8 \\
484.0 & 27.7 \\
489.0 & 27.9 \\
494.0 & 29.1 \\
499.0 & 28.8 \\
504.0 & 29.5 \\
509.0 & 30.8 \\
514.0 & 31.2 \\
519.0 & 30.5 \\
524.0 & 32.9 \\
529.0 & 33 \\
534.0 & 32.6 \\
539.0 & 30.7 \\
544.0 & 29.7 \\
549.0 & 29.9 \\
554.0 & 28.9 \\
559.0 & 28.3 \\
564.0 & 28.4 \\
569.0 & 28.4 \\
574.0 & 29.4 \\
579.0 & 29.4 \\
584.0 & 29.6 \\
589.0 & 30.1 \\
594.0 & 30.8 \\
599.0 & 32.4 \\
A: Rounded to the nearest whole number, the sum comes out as 33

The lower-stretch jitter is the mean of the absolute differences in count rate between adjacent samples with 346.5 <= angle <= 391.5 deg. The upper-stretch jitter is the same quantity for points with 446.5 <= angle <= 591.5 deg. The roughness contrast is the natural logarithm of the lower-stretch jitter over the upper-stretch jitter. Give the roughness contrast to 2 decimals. 0.10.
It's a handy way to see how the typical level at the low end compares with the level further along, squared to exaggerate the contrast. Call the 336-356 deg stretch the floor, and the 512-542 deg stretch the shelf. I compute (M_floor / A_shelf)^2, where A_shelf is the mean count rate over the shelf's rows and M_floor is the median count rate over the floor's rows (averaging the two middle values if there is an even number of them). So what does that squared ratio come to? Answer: 0.87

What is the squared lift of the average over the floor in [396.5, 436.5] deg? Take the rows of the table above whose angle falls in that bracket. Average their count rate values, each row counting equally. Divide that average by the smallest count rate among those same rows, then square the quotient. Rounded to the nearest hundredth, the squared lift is 1.10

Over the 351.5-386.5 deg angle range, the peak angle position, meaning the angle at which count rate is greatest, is 374.0 deg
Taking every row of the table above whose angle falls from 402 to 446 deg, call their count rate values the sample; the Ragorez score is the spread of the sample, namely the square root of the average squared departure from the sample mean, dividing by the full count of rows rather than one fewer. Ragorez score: 1.55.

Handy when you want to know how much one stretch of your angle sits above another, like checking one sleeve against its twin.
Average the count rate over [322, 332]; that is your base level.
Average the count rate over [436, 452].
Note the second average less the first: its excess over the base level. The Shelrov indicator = 7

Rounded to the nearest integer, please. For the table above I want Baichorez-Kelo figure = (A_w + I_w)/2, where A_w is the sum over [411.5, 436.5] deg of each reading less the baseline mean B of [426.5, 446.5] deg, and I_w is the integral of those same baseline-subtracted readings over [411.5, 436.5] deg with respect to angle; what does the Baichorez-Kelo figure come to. -28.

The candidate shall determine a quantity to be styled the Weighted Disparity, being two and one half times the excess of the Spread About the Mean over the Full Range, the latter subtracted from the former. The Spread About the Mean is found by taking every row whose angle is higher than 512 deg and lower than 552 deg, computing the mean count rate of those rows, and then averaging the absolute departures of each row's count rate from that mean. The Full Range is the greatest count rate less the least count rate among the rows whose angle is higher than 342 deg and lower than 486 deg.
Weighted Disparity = -16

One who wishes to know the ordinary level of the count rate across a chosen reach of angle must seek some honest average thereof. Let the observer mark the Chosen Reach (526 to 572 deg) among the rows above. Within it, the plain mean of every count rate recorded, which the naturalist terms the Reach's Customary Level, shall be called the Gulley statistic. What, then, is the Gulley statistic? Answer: 30.0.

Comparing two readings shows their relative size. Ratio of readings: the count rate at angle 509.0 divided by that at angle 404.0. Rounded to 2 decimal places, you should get 0.96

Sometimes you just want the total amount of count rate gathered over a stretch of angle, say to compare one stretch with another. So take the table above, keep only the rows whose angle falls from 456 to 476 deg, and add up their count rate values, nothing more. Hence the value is 124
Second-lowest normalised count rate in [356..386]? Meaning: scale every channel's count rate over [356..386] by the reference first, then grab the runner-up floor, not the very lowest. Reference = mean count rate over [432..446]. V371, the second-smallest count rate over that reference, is 0.92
